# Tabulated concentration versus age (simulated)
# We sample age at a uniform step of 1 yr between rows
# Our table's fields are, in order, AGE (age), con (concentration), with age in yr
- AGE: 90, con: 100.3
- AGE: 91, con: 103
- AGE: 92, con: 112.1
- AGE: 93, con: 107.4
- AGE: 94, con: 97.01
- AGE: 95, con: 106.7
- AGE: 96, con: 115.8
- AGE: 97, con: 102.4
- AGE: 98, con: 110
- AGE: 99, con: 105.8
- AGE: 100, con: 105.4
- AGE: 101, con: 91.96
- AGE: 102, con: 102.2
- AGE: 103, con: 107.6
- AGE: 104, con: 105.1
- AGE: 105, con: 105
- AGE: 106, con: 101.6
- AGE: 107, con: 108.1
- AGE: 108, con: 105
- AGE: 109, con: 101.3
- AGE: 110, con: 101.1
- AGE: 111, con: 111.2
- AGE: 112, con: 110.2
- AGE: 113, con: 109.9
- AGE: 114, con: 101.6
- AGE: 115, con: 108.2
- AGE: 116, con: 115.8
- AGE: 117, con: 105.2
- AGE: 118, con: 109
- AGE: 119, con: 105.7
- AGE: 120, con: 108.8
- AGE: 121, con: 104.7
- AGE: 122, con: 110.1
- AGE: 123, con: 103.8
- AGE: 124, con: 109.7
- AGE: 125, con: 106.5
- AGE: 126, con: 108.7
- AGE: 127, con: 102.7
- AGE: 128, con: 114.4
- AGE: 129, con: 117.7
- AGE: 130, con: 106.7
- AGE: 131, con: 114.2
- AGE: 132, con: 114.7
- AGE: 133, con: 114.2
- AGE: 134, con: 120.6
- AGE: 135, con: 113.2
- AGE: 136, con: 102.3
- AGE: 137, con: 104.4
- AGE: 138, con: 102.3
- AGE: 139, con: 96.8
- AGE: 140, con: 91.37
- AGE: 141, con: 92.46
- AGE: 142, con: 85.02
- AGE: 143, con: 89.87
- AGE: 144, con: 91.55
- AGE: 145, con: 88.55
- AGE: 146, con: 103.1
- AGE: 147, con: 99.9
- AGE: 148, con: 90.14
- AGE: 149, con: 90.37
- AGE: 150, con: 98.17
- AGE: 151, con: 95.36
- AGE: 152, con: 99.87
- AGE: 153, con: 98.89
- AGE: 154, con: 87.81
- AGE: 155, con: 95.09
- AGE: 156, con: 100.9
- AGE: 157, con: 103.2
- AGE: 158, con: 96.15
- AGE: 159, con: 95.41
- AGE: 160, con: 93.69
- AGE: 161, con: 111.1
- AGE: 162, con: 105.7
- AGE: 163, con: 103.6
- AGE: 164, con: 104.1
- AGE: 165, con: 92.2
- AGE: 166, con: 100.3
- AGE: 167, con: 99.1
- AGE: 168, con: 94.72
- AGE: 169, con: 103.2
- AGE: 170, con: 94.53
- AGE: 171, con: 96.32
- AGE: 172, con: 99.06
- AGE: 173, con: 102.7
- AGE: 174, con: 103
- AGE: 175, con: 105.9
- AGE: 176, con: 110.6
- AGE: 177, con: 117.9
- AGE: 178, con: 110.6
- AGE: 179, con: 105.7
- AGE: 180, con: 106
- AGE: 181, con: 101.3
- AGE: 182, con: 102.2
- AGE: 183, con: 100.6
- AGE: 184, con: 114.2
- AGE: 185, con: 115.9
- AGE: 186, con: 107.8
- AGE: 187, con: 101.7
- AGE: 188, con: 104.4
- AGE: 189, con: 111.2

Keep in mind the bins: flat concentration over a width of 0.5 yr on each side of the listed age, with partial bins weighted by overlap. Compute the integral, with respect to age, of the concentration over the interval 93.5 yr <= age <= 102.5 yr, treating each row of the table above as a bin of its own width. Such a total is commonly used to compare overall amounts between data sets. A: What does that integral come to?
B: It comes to 937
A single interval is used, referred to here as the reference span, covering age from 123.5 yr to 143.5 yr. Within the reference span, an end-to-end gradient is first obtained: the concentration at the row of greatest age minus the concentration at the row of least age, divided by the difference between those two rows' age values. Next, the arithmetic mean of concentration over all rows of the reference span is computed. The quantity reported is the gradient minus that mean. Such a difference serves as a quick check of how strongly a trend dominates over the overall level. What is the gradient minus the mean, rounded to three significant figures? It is -106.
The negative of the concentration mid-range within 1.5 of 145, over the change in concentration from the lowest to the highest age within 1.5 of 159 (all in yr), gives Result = 39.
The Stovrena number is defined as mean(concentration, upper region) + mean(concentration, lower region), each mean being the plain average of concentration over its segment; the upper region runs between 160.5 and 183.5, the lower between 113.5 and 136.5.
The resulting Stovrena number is 213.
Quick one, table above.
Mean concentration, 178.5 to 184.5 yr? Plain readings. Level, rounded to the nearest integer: 105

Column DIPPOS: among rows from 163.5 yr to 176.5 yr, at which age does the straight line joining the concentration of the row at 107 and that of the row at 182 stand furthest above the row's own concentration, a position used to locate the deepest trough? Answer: 165 yr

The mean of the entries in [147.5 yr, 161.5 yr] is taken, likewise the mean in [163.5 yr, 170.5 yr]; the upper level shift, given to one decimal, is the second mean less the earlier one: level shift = 1.4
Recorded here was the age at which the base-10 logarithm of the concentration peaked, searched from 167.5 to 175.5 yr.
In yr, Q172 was 175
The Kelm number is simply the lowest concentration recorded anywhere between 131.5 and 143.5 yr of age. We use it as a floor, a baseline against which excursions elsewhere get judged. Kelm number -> 85.02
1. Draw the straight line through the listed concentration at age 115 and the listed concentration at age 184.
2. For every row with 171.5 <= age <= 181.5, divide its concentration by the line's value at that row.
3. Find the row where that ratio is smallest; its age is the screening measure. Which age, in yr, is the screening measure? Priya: 172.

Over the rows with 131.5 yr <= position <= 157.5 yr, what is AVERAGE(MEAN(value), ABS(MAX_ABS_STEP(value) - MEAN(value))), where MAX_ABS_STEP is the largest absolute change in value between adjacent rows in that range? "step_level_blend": 92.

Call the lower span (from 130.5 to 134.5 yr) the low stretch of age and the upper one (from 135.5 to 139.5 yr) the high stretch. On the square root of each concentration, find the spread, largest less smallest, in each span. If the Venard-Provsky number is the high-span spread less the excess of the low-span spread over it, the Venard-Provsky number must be 0.46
